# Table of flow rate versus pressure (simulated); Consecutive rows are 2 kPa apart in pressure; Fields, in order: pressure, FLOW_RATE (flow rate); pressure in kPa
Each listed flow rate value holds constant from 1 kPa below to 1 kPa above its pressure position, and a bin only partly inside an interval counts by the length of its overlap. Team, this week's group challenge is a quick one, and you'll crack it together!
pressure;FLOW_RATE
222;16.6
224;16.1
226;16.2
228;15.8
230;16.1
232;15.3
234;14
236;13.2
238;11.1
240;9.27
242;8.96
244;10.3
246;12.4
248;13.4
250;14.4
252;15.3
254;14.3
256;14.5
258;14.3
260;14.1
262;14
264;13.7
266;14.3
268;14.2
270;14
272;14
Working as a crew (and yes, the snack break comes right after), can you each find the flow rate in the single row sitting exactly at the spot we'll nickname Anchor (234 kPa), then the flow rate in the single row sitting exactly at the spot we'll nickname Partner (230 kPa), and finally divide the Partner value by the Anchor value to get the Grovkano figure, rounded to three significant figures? 1.15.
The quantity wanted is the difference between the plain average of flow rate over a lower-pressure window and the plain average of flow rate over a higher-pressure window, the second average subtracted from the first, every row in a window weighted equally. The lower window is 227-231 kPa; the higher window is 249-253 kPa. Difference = 1.1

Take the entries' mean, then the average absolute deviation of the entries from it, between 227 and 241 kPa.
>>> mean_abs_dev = 2.0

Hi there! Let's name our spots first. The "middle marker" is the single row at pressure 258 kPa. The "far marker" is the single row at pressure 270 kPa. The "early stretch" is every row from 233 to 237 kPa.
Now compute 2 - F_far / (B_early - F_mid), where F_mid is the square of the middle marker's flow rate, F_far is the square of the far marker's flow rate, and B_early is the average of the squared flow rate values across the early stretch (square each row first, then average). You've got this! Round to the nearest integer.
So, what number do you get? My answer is 12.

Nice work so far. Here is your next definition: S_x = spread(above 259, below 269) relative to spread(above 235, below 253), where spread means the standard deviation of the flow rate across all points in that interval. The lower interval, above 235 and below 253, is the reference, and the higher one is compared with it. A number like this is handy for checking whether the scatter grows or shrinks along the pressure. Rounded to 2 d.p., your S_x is 0.10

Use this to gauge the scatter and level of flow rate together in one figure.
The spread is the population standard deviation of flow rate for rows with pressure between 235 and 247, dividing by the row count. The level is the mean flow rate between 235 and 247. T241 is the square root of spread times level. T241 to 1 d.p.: 4.1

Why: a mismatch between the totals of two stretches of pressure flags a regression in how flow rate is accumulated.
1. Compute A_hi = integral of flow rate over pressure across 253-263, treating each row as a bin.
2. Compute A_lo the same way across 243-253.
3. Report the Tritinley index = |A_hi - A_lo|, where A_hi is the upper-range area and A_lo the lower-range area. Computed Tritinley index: 11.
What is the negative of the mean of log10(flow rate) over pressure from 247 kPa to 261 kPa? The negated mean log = -1.16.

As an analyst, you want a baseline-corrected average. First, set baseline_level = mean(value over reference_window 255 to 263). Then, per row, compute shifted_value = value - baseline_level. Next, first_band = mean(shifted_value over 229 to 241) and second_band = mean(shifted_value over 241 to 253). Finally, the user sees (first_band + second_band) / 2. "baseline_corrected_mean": -1.4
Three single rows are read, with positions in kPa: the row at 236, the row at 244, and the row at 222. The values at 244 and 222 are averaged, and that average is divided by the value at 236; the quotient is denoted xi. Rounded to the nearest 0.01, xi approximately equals 1.02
